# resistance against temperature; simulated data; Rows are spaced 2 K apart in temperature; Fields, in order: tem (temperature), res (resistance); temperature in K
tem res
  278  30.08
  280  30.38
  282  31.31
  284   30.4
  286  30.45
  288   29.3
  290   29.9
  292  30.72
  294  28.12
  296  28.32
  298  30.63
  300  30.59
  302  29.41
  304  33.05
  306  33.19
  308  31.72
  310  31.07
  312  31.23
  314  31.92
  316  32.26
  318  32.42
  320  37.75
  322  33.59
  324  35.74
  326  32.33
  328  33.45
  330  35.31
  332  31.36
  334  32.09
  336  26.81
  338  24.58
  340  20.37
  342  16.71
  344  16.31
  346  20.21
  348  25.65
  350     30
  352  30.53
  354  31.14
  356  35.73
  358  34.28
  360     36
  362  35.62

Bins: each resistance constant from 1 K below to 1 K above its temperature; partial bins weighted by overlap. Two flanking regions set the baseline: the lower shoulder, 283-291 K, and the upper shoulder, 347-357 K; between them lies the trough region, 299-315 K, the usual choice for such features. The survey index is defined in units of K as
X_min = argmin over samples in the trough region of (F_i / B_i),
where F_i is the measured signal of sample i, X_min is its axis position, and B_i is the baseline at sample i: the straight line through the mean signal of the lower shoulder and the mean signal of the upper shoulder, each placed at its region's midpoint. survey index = 302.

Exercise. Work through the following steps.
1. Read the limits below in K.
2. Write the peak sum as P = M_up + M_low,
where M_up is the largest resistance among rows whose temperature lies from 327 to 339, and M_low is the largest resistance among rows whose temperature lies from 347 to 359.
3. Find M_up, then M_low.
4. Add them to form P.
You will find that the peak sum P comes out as 71.0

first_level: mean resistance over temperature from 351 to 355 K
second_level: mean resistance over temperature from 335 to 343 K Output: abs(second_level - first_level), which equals 8.7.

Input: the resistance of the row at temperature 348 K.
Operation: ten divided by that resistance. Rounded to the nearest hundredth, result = 0.39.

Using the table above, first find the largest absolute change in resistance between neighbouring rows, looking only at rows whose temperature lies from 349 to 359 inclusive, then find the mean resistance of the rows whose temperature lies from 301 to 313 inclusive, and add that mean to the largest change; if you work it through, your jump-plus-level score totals 36.2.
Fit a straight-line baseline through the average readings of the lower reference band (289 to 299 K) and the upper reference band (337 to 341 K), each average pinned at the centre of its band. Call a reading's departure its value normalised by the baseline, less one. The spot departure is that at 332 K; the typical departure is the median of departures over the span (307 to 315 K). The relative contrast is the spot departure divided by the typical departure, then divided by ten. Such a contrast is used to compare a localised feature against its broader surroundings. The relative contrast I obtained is 0.201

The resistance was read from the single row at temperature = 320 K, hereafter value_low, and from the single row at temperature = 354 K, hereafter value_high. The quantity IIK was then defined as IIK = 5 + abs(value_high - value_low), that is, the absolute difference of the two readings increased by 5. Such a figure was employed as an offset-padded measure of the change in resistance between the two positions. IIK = 11.6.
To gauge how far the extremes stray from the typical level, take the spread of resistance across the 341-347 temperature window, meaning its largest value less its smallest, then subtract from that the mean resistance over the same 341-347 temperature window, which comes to -13.8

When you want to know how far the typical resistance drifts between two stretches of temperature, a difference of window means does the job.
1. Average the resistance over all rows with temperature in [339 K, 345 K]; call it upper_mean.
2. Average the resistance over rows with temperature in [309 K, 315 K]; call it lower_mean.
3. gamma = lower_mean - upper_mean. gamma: 14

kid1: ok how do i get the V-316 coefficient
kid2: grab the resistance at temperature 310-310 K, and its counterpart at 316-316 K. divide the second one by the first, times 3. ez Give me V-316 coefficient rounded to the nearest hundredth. 3.11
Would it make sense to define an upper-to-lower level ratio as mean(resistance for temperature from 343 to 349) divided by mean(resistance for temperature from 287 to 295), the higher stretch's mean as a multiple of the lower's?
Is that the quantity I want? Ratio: 0.70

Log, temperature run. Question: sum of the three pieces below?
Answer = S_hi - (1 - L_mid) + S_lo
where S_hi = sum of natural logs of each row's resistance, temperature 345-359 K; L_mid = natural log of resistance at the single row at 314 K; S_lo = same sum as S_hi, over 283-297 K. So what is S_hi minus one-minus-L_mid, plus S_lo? 49.8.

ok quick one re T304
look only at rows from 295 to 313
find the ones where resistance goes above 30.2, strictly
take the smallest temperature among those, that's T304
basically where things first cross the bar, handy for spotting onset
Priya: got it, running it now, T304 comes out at 298 K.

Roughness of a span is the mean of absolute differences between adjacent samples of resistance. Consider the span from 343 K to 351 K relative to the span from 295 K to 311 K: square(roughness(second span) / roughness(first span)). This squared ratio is 11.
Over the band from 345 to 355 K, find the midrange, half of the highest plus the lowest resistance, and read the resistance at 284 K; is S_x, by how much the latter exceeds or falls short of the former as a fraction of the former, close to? 0.18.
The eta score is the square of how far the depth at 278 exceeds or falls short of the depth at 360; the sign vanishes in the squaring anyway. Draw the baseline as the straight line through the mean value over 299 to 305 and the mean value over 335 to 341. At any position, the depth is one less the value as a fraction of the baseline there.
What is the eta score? 0.99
